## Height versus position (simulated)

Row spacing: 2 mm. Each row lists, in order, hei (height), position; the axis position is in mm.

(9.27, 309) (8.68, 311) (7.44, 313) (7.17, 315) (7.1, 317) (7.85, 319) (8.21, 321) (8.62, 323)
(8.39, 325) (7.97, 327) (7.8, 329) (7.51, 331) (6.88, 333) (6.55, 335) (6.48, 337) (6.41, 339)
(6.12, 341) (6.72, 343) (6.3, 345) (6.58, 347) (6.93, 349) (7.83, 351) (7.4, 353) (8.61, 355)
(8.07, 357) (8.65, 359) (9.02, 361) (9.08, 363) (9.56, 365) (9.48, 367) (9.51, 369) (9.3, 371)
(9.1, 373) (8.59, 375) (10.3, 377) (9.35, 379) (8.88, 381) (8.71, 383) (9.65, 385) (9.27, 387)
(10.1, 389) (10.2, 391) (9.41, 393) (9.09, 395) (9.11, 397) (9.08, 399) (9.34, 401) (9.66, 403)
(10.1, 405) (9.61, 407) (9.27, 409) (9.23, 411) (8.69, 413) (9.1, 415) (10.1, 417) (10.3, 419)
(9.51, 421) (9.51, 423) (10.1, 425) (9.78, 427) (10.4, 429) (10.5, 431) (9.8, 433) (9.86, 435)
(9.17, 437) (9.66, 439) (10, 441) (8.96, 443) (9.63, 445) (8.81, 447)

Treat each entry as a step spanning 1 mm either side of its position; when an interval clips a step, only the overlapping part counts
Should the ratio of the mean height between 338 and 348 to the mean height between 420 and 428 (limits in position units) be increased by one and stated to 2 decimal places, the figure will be 1.66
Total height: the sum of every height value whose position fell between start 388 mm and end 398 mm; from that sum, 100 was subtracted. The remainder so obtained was -52.1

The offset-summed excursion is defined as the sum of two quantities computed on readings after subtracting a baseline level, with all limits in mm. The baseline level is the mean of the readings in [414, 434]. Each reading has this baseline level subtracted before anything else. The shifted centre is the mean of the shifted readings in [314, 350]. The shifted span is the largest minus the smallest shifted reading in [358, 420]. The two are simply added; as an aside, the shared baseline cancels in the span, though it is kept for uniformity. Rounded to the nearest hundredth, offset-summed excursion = -1.00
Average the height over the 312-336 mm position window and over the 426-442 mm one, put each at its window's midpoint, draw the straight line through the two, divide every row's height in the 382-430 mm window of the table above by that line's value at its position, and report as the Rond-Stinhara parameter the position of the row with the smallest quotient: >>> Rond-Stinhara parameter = 413 mm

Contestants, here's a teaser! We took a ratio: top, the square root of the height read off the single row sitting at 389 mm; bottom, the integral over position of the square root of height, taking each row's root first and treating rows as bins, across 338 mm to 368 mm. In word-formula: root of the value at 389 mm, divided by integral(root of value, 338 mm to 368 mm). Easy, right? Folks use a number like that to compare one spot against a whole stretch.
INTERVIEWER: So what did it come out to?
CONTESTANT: 0.0381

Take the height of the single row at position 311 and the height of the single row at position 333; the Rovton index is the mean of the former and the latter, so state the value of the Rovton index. 7.8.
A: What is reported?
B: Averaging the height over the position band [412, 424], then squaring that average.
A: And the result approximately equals 90.9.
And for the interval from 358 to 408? 87.7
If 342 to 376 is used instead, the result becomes 68.5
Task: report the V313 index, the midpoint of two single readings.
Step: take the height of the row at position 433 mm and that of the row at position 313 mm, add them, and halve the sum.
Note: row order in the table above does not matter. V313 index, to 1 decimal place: 8.6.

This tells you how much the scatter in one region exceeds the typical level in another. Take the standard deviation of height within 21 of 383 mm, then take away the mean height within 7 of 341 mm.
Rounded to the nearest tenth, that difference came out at -6.0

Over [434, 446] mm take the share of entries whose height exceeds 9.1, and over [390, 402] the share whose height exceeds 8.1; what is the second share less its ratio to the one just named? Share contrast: -0.20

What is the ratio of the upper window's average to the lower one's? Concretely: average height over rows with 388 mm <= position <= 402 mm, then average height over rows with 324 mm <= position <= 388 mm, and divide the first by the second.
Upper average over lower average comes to 1.16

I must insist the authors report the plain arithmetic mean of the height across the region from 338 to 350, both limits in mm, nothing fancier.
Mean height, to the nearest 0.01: 6.51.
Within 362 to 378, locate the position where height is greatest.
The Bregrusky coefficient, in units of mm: 377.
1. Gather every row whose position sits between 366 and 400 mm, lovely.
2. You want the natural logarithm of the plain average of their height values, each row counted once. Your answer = 2.24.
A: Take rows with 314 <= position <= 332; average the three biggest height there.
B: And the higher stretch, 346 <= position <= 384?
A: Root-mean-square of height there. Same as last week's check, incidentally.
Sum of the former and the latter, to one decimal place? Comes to 17.1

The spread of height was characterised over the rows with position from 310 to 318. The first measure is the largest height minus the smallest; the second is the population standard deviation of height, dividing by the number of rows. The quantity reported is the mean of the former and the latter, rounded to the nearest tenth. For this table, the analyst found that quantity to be 1.1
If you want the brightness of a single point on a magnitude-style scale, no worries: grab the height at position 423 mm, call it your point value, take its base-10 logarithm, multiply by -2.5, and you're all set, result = -2.45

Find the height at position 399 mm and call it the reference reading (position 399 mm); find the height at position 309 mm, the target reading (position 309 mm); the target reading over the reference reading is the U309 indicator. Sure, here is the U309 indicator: 1.02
